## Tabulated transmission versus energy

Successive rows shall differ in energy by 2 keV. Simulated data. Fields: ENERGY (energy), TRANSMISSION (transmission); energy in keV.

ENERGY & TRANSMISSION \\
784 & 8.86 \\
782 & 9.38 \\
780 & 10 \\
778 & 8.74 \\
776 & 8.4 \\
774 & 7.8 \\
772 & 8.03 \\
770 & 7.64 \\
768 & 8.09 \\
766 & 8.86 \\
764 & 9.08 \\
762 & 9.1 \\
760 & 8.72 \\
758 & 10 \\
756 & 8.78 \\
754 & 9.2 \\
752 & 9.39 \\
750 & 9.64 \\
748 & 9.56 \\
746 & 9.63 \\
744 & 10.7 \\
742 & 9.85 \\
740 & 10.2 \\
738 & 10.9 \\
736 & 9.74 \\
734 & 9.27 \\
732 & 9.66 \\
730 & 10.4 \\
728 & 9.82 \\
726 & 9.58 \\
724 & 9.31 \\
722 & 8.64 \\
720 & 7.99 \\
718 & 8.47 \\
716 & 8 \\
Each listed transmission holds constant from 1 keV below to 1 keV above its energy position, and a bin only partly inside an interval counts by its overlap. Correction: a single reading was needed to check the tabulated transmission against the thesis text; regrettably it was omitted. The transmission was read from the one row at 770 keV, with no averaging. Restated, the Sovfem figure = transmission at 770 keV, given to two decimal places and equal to 7.64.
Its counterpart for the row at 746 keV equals 9.63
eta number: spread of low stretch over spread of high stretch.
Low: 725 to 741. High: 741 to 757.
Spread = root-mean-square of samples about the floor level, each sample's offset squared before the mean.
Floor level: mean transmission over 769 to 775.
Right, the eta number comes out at 1.18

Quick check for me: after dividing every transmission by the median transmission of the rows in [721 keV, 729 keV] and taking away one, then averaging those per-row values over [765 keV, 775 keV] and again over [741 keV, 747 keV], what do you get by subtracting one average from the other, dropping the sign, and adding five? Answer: 5.21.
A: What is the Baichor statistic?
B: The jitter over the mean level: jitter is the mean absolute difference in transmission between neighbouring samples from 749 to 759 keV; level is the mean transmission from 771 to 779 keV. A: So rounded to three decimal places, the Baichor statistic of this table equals 0.063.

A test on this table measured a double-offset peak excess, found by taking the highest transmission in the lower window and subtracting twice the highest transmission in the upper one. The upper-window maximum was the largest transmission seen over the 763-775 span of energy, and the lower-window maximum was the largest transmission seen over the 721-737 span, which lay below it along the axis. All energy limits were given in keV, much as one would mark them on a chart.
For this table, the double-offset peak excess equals -8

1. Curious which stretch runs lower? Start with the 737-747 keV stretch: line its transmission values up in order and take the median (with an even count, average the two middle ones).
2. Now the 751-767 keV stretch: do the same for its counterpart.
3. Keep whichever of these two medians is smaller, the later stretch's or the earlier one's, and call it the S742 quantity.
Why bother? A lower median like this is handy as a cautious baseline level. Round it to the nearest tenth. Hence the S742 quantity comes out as 9.1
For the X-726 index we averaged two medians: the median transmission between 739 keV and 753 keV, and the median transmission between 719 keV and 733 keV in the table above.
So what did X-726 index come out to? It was 9.61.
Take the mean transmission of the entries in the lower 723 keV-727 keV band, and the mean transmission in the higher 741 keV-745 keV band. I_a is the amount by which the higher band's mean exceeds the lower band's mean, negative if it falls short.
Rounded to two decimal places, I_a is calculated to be 0.83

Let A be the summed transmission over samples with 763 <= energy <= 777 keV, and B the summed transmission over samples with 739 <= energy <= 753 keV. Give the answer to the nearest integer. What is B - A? 11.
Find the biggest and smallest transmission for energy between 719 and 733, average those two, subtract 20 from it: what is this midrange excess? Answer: -10.8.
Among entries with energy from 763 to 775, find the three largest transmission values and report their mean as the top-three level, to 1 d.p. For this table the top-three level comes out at 8.7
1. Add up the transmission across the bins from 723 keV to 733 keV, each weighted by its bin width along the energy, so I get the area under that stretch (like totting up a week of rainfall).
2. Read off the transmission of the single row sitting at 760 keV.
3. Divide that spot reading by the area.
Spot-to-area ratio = 0.089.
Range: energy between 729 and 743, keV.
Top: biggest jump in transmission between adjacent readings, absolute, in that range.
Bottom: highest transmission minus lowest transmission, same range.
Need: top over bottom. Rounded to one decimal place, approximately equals 0.7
